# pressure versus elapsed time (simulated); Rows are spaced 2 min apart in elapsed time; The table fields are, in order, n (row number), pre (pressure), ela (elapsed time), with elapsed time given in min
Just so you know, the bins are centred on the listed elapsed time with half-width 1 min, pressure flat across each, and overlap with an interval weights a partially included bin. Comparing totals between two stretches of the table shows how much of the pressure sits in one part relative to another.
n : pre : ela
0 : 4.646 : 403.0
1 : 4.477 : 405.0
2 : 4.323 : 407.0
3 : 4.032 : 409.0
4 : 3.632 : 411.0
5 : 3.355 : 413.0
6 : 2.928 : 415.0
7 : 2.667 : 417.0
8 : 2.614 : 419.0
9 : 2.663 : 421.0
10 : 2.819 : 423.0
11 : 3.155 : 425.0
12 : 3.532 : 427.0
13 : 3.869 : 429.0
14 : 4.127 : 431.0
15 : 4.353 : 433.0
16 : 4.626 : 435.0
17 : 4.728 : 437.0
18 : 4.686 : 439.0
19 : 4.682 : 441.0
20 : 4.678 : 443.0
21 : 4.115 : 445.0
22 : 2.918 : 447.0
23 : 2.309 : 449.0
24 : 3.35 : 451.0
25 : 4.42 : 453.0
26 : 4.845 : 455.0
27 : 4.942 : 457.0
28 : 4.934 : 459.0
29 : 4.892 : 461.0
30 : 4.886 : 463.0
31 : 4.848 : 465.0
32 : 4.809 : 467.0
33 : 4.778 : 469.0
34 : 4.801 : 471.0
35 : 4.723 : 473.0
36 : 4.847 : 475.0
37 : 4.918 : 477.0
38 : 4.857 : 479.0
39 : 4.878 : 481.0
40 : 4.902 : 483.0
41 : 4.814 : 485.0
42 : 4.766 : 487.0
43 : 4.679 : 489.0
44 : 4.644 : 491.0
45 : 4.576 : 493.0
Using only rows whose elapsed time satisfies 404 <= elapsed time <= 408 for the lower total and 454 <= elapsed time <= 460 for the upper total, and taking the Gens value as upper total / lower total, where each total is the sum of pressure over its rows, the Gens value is 1.7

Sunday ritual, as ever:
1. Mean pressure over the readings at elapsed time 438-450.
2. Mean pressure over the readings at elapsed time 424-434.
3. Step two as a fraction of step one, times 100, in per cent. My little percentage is 98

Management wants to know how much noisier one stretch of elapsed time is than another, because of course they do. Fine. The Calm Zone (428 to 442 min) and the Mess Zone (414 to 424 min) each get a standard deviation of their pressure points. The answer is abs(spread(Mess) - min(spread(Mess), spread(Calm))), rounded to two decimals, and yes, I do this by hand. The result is 0.00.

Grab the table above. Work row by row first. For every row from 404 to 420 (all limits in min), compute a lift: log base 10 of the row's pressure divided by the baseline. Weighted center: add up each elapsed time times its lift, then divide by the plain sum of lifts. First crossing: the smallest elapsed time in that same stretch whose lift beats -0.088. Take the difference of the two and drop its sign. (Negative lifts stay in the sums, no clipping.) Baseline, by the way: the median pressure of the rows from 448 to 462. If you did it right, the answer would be 9.6 min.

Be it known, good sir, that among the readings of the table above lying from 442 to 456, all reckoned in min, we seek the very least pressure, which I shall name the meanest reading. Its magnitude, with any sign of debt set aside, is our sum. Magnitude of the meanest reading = 2.3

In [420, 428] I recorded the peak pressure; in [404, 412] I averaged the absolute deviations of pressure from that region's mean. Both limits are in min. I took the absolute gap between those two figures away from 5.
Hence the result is 1.75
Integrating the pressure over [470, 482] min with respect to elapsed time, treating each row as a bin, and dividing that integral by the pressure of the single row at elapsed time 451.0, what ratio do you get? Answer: 17.3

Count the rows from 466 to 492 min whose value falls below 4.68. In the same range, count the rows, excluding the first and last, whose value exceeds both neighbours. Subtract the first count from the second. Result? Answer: 1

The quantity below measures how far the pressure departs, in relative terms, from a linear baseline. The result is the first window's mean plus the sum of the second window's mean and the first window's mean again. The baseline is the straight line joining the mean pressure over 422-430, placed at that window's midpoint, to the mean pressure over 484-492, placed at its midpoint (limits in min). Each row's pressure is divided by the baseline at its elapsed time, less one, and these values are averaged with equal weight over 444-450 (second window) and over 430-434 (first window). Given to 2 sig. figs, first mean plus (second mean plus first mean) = 0.26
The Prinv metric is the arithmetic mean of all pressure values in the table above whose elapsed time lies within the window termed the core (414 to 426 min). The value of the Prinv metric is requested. 2.8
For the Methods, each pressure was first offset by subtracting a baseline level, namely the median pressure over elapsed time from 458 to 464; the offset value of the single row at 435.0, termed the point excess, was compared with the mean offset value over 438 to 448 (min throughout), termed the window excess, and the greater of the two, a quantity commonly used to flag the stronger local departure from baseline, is -0.27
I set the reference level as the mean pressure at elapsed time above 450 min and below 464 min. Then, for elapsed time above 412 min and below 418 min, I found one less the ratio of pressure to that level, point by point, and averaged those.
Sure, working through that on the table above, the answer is 0.35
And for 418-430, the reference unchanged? 0.33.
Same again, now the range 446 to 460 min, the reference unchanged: 0.14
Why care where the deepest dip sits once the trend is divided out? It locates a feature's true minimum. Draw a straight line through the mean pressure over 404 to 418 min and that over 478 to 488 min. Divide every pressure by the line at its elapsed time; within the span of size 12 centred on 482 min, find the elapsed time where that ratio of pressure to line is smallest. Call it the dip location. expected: 487.0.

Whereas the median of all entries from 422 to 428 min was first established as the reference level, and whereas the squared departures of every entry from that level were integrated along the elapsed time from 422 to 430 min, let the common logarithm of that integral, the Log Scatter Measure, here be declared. 0.18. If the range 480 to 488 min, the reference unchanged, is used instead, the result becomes 1.36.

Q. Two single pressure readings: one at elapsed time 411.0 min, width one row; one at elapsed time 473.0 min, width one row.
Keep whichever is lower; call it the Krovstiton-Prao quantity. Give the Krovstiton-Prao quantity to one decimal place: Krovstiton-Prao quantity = 3.6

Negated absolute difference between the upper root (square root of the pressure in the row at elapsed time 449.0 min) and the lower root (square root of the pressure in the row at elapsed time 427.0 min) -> -0.36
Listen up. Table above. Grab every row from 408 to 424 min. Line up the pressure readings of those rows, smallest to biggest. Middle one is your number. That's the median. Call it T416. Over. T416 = 2.9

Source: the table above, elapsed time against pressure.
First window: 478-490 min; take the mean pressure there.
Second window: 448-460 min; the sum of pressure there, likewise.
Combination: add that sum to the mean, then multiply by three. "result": 89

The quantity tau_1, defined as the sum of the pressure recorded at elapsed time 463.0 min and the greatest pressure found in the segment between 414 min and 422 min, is 7.81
